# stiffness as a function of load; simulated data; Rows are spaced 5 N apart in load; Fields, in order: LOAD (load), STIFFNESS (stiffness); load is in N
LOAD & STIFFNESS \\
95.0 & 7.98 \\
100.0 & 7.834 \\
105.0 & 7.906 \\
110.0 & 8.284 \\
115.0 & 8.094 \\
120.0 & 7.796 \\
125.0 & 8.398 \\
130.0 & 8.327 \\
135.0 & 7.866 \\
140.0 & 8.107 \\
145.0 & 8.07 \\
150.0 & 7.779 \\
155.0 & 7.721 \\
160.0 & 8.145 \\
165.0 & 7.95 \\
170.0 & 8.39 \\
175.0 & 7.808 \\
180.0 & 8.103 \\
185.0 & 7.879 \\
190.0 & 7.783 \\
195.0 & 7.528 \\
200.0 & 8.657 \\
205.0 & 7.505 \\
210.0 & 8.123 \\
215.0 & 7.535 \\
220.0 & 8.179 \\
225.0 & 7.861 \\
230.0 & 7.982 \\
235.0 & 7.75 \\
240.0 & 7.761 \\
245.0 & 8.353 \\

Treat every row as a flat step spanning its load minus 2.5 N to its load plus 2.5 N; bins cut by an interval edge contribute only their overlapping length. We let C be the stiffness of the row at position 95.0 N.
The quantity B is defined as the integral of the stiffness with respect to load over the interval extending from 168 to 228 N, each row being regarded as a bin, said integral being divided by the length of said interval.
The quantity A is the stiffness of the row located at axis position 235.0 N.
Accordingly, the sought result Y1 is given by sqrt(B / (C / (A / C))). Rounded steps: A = 7.75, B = 7.94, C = 7.98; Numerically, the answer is 0.983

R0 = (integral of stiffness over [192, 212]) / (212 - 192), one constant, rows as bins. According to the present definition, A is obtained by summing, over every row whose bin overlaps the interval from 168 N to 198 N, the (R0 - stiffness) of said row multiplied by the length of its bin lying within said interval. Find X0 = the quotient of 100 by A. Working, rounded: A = 0.8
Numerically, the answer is 133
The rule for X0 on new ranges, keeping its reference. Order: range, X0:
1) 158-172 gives -34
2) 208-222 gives 519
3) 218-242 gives 102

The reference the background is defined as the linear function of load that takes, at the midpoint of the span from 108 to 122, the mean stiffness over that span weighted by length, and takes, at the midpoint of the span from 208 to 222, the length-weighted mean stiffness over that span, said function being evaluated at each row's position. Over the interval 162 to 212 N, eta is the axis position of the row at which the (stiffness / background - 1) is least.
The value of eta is 205.0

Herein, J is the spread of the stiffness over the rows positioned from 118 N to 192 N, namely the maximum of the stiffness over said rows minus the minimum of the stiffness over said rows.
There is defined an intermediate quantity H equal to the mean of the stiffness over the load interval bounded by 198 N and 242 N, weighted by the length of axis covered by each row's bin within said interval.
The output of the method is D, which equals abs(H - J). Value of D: 7.2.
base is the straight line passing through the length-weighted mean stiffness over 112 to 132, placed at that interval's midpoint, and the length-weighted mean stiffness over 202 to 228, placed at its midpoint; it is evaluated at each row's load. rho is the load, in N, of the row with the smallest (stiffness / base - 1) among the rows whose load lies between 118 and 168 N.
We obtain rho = 120.0 N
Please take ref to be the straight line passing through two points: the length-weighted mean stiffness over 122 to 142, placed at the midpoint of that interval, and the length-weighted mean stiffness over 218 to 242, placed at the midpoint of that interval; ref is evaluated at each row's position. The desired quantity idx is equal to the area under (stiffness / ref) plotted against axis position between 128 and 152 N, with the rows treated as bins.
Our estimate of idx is 23.7 N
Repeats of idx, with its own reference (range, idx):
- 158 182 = 24.0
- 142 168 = 25.5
